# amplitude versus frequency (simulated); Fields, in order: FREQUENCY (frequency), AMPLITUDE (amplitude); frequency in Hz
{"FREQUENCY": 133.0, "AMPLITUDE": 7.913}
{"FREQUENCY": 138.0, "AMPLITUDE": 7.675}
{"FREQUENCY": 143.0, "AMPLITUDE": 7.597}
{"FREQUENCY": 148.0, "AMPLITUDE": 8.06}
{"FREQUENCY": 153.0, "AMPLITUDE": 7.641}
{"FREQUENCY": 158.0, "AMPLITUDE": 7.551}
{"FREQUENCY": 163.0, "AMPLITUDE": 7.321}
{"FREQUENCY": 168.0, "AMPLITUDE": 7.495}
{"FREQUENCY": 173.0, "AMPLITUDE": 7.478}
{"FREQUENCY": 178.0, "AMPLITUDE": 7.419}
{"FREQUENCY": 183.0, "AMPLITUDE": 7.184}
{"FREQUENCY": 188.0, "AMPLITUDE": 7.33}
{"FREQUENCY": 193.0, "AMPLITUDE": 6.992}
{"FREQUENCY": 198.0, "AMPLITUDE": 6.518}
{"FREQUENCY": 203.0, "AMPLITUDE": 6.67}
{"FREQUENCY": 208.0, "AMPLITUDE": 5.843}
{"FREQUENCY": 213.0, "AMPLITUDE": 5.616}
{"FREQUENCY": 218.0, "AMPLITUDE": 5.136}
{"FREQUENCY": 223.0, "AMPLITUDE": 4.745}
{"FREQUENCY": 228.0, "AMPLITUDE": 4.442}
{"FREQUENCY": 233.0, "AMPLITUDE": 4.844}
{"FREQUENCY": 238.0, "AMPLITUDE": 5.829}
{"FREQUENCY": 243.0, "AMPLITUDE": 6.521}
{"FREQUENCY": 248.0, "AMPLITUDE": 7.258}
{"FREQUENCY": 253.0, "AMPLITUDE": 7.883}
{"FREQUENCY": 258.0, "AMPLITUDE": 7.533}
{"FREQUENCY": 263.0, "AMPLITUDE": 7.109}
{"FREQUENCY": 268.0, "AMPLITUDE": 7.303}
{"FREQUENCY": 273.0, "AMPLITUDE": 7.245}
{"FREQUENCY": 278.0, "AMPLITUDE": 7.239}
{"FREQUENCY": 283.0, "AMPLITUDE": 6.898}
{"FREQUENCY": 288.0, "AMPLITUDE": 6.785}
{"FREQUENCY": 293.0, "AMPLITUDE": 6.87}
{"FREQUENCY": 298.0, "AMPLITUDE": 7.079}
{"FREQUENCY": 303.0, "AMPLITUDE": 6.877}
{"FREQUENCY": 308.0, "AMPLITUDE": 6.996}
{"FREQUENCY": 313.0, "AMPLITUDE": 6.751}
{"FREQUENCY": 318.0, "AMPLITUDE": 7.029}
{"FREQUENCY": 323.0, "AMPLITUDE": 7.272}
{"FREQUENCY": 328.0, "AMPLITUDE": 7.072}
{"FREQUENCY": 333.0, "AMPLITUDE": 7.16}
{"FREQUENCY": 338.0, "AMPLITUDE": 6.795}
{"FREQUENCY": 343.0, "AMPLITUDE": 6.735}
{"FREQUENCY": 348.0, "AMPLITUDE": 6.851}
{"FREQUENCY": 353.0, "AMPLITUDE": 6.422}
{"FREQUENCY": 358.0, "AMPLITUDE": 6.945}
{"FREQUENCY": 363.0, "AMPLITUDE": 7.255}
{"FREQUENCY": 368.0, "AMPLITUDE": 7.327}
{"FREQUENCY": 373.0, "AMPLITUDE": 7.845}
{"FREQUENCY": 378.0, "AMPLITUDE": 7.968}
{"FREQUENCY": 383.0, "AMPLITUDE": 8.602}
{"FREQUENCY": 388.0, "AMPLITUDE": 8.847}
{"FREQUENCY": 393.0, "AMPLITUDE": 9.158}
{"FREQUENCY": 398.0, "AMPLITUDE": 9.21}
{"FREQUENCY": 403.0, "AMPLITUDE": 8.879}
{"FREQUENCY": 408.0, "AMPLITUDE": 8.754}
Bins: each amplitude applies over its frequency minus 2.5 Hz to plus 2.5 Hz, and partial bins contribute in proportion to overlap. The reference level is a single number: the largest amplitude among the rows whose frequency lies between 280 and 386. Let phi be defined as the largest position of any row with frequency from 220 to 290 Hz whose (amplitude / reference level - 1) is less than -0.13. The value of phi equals 288.0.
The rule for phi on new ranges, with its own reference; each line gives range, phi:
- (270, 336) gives 333.0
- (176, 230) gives 228.0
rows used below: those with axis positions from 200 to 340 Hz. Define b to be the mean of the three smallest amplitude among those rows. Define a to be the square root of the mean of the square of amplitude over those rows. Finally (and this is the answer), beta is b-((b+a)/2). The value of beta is -1.0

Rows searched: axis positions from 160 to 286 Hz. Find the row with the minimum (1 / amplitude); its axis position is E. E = 253.0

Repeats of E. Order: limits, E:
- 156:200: 158.0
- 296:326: 323.0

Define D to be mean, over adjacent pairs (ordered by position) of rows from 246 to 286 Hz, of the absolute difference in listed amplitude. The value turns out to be 0.29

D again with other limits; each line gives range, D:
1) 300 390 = 0.27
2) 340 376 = 0.33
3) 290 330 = 0.21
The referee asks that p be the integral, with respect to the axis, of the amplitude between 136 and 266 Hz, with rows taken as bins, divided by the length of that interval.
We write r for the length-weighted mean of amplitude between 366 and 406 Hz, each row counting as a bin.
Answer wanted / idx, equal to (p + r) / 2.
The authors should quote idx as 7.63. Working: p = 6.8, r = 8.50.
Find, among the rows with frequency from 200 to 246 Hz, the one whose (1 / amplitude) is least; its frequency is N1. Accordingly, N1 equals 203.0 Hz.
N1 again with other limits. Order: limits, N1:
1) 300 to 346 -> 323.0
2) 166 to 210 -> 168.0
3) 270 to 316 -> 273.0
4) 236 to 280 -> 253.0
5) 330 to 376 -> 373.0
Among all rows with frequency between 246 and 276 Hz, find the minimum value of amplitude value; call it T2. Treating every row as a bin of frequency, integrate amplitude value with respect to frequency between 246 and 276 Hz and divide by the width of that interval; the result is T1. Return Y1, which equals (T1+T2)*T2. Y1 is 103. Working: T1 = 7.4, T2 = 7.109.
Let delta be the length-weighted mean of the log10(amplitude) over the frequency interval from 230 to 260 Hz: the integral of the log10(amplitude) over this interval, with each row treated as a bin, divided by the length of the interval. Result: 0.81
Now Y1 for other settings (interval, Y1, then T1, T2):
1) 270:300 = 94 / 7.0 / 6.785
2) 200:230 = 44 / 5.4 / 4.442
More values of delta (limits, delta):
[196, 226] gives 0.75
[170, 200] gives 0.86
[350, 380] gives 0.86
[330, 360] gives 0.83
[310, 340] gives 0.85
